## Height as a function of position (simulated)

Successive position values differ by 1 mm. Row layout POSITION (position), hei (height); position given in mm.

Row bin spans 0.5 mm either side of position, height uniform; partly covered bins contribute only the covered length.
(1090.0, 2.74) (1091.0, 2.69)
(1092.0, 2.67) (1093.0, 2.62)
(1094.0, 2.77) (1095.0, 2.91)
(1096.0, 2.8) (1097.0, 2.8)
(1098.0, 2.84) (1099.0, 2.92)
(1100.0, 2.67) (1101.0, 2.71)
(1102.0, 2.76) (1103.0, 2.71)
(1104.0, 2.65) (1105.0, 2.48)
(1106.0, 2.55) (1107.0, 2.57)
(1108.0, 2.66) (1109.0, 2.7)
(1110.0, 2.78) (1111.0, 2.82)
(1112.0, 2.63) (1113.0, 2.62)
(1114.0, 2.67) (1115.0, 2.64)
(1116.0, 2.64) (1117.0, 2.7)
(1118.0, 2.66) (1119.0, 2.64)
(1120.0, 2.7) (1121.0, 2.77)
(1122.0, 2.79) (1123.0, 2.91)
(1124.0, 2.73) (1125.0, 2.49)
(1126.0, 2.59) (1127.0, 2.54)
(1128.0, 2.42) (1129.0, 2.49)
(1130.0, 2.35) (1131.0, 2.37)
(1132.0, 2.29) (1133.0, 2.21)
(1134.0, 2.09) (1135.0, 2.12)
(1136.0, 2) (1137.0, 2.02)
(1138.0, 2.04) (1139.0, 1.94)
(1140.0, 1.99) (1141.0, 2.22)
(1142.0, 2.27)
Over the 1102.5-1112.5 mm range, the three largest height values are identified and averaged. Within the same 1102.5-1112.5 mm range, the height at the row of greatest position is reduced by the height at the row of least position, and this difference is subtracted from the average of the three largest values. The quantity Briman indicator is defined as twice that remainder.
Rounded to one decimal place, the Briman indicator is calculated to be 5.7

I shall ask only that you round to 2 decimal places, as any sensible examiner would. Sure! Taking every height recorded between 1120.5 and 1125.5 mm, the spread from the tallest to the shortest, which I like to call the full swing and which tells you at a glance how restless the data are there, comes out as 0.42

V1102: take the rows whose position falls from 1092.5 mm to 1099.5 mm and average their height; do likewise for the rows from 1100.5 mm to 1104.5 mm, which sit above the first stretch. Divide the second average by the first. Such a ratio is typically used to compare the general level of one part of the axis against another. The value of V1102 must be 0.96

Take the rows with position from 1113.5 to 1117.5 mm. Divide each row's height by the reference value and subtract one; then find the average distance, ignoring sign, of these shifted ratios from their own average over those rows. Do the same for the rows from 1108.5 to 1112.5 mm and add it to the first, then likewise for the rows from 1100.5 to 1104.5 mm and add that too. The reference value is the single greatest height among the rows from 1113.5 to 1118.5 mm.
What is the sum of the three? 0.044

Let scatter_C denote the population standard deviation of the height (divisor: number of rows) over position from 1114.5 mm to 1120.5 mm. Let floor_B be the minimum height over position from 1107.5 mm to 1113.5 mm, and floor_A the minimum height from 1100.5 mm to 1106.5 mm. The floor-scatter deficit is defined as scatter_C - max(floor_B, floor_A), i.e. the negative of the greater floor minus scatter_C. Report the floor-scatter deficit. -2.59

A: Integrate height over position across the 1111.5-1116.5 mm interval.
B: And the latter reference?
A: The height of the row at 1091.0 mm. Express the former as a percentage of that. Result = 491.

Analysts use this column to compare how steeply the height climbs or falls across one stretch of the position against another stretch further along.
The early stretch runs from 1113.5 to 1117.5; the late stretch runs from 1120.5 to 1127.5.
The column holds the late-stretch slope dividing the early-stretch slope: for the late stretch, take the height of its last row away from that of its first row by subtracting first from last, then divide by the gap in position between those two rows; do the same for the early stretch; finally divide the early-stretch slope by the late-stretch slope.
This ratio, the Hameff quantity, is -0.3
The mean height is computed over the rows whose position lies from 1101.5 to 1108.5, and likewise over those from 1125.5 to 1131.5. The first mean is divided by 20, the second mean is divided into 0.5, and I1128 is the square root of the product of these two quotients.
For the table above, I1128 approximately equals 0.163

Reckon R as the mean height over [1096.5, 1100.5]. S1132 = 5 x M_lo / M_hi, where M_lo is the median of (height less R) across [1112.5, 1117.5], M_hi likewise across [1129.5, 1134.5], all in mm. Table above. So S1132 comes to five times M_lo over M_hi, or 1.6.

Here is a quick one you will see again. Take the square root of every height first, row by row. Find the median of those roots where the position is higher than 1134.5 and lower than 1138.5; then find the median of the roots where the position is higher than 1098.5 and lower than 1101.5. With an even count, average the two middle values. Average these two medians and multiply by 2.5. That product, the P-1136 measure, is 3.84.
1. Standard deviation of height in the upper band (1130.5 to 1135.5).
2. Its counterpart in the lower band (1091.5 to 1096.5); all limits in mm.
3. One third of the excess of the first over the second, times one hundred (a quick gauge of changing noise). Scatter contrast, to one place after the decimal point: 0.1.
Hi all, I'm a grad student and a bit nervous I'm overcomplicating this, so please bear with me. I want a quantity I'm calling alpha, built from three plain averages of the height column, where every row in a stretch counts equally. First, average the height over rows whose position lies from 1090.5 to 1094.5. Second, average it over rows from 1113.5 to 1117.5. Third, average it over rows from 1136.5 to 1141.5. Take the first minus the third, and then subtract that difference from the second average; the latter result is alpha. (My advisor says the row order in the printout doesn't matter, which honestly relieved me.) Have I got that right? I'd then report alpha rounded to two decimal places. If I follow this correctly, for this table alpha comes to 2.02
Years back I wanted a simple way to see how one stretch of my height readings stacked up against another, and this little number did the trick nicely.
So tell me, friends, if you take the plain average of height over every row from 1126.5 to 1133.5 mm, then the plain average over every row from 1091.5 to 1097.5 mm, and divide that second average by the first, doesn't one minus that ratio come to -0.16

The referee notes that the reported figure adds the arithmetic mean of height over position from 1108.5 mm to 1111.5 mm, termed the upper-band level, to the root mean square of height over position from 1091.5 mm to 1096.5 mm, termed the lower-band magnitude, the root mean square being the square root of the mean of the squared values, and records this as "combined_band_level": 5.52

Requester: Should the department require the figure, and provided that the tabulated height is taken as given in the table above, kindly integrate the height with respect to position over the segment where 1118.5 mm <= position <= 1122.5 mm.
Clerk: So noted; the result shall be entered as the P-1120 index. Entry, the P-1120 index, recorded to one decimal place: 10.9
